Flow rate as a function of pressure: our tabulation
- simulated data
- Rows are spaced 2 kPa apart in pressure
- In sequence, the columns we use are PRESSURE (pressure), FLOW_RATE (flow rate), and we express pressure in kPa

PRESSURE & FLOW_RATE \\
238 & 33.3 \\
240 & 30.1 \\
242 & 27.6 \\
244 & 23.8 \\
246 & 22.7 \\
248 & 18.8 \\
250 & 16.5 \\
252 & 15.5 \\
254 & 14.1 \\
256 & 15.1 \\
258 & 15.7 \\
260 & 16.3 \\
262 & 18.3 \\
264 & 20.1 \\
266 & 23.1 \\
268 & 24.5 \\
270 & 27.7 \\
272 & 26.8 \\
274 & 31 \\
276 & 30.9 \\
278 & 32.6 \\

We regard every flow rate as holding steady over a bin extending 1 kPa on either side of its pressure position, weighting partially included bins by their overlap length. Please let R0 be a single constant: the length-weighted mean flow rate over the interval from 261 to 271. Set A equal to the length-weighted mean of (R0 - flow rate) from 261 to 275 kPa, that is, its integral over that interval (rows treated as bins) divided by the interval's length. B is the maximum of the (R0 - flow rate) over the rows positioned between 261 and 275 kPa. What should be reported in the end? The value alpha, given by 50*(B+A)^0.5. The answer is 82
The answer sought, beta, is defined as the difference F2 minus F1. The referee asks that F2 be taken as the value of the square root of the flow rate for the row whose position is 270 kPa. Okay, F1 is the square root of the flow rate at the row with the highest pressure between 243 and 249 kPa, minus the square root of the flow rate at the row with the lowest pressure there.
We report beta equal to 5.8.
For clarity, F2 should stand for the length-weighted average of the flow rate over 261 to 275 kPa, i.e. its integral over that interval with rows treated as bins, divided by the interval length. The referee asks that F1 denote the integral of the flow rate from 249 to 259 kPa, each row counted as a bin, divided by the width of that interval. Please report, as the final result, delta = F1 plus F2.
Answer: 40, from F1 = 15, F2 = 24.5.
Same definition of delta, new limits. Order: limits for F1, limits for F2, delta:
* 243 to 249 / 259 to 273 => 44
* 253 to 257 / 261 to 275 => 39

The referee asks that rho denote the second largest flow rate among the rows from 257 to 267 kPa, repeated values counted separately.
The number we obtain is 20.1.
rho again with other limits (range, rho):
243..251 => 22.7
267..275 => 27.7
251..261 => 15.7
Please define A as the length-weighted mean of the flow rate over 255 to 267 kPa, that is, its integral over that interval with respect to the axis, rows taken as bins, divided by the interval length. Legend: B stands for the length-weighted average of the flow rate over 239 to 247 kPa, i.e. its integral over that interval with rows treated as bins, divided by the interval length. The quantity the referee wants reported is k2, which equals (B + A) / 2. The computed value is 22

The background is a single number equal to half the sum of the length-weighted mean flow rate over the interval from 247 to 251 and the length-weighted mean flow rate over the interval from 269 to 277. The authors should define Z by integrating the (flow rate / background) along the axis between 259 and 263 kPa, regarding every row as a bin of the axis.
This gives 3 kPa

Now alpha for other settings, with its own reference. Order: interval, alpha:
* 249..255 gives 200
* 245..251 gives 155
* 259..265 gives 165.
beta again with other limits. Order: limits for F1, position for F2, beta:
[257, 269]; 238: 4.8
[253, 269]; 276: 4.4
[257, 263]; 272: 4.9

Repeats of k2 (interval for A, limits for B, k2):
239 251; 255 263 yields 20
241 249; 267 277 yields 26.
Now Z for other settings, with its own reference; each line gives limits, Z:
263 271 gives 8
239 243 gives 5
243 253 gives 8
